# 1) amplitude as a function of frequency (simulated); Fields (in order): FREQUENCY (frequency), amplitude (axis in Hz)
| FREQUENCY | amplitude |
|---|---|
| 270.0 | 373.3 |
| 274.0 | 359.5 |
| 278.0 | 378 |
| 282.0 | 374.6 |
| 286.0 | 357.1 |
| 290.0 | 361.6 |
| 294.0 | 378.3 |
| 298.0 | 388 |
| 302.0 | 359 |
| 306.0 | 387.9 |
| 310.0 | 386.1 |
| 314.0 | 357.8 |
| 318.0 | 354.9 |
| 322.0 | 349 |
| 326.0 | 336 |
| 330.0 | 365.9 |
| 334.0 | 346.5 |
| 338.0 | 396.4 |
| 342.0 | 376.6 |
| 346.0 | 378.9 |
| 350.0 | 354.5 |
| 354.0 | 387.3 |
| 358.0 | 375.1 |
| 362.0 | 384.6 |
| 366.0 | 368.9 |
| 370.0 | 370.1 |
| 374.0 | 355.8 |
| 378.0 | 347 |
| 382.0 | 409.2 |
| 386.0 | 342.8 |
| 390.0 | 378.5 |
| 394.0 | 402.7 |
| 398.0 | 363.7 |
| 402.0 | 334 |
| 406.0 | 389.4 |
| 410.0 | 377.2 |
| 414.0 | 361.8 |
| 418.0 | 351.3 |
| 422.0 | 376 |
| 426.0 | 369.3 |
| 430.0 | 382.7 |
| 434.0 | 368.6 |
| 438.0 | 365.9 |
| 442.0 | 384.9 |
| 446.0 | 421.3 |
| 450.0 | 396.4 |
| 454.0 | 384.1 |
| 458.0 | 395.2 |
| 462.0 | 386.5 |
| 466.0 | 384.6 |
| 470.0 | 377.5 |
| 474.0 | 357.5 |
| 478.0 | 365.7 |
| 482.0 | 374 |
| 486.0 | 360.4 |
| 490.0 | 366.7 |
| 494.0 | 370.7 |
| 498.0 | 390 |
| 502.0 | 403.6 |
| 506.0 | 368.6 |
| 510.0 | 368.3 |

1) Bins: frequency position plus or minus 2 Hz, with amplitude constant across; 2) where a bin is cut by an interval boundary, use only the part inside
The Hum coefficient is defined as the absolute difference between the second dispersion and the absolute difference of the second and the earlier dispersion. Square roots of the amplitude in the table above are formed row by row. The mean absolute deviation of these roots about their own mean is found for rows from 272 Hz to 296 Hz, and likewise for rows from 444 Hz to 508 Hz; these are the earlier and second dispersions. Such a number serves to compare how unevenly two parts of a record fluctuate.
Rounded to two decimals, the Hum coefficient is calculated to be 0.23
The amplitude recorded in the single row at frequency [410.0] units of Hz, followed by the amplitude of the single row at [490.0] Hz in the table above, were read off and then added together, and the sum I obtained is 744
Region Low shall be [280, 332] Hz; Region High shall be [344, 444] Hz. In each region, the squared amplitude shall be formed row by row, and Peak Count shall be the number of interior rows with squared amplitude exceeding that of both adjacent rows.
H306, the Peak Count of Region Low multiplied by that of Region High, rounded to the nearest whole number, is 16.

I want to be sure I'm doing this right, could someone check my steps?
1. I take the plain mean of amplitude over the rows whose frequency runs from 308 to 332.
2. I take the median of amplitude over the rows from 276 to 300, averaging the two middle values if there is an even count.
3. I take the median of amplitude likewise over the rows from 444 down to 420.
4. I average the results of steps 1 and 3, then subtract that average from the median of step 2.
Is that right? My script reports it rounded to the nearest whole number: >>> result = 11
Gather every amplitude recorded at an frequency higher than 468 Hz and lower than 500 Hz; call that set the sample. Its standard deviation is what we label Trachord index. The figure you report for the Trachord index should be 10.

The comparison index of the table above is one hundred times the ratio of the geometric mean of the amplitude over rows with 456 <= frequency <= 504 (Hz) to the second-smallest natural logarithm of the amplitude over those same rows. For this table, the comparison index 6411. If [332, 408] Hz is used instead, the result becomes 6358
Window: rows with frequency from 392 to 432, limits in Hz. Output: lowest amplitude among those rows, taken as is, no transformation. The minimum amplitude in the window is 334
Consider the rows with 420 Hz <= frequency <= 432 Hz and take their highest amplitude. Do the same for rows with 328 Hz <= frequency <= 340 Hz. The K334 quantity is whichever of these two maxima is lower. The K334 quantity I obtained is 383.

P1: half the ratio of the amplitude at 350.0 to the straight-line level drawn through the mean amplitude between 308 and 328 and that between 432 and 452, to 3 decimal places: 0.486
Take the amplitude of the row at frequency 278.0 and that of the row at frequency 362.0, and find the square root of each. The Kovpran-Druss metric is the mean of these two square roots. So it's 19.5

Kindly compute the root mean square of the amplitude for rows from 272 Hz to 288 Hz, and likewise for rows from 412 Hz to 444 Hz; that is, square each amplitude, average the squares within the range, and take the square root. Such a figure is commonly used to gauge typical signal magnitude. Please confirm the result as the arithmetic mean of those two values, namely 369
